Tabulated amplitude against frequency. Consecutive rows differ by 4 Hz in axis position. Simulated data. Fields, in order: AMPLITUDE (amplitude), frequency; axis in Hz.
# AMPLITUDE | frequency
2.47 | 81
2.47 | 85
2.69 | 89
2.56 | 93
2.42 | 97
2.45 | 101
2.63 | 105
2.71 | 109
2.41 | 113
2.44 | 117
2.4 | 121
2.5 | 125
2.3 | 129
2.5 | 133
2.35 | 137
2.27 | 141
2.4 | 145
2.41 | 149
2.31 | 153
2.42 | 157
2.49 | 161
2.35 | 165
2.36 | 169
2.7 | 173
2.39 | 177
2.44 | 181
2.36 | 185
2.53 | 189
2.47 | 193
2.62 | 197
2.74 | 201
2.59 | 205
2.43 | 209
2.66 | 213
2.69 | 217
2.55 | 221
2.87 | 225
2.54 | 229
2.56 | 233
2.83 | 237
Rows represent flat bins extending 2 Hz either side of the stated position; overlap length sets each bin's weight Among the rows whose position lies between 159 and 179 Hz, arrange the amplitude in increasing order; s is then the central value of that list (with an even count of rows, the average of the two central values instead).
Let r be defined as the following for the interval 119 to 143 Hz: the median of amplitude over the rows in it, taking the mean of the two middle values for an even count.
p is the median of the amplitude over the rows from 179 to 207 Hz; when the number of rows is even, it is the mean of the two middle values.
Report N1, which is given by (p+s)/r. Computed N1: 2.07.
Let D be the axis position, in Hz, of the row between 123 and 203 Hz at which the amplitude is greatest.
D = 201 Hz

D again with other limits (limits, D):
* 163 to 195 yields 173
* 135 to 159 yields 157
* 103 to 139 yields 109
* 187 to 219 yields 201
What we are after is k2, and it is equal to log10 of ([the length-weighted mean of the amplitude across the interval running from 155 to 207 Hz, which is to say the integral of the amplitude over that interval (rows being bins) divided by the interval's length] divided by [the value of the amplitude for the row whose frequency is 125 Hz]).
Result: -0.001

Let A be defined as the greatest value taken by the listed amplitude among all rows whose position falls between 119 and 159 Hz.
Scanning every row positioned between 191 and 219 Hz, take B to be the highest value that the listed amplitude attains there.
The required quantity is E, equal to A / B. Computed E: 0.91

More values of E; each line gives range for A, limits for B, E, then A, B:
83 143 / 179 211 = 0.99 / 2.71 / 2.74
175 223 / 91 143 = 1.01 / 2.74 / 2.71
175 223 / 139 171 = 1.10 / 2.74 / 2.49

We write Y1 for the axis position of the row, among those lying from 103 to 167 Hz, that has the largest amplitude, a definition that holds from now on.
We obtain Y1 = 109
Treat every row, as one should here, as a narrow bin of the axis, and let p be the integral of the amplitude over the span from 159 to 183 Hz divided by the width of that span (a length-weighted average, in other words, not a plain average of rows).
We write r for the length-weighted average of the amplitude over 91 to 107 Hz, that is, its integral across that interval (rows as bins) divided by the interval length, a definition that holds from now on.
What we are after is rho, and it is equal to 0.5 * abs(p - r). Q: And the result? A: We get 0.03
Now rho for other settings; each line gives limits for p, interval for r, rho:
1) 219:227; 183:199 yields 0.11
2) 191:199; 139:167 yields 0.08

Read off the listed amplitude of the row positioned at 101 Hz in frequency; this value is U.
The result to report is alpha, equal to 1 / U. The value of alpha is 0.408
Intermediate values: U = 2.45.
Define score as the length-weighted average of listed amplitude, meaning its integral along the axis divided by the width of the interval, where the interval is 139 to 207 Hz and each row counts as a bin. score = 2.462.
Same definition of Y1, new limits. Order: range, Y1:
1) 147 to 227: 225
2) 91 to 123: 109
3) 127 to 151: 133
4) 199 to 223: 201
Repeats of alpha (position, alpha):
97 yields 0.413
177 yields 0.418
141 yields 0.441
